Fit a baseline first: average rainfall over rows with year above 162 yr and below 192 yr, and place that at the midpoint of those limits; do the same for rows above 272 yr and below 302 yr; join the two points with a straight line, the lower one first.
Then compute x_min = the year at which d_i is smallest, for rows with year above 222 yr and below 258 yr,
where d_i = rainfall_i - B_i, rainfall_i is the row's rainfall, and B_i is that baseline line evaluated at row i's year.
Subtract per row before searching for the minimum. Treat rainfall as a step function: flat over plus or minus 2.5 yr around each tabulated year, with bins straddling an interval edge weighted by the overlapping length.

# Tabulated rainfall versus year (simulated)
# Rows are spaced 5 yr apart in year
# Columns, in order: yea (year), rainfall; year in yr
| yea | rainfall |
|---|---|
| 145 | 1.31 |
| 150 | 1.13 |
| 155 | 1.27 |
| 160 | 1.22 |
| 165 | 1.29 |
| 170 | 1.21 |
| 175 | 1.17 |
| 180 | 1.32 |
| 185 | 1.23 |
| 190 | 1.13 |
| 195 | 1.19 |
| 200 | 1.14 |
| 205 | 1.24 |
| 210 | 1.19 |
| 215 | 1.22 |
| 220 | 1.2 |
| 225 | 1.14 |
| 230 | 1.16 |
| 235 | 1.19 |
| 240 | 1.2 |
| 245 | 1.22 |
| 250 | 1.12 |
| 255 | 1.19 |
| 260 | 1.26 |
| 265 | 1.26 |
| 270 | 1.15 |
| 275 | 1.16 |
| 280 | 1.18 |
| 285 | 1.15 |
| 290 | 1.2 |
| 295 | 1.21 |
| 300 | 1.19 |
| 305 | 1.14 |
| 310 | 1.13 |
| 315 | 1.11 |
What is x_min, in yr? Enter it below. 250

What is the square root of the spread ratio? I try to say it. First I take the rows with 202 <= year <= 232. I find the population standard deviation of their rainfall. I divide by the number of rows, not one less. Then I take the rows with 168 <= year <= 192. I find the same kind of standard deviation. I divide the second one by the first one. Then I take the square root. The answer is 1.4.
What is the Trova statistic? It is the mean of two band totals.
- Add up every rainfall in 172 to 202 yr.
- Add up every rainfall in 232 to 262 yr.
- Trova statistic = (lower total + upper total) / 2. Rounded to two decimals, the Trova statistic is 7.18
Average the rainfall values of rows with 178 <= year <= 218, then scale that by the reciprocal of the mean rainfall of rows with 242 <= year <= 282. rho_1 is 1.01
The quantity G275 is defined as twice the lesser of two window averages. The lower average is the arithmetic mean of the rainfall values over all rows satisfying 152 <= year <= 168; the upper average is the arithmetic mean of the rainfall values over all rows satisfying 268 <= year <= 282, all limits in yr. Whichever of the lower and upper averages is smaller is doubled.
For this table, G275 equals 2.33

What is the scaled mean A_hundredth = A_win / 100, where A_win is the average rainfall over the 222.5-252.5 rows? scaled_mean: 0.0117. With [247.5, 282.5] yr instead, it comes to 0.0119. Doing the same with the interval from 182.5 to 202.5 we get 0.0117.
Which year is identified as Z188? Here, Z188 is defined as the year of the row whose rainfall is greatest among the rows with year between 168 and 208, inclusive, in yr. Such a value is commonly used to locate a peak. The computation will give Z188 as 180 yr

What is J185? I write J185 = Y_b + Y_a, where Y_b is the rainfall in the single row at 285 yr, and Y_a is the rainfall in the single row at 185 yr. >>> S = 2.38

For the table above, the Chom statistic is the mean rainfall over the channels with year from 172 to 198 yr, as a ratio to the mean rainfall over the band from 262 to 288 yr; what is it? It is 1.02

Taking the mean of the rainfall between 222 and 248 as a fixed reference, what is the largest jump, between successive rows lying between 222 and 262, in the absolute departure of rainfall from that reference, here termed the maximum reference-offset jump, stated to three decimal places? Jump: 0.070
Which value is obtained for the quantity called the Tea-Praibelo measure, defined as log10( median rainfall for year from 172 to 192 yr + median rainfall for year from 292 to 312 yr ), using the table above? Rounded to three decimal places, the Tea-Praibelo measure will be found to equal 0.374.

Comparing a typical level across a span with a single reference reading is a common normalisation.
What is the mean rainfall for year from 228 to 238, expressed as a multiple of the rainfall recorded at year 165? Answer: 0.91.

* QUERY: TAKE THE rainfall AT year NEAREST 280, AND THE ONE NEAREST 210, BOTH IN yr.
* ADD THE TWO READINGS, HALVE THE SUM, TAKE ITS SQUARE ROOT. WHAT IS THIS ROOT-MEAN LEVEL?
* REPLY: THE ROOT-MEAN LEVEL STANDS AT 1.09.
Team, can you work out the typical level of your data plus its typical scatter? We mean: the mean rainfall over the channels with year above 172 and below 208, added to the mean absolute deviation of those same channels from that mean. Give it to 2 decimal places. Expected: 1.25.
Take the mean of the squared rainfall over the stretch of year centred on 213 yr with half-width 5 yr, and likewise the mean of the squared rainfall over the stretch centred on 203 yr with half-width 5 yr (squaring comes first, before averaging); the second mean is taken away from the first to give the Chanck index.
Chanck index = 0.03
